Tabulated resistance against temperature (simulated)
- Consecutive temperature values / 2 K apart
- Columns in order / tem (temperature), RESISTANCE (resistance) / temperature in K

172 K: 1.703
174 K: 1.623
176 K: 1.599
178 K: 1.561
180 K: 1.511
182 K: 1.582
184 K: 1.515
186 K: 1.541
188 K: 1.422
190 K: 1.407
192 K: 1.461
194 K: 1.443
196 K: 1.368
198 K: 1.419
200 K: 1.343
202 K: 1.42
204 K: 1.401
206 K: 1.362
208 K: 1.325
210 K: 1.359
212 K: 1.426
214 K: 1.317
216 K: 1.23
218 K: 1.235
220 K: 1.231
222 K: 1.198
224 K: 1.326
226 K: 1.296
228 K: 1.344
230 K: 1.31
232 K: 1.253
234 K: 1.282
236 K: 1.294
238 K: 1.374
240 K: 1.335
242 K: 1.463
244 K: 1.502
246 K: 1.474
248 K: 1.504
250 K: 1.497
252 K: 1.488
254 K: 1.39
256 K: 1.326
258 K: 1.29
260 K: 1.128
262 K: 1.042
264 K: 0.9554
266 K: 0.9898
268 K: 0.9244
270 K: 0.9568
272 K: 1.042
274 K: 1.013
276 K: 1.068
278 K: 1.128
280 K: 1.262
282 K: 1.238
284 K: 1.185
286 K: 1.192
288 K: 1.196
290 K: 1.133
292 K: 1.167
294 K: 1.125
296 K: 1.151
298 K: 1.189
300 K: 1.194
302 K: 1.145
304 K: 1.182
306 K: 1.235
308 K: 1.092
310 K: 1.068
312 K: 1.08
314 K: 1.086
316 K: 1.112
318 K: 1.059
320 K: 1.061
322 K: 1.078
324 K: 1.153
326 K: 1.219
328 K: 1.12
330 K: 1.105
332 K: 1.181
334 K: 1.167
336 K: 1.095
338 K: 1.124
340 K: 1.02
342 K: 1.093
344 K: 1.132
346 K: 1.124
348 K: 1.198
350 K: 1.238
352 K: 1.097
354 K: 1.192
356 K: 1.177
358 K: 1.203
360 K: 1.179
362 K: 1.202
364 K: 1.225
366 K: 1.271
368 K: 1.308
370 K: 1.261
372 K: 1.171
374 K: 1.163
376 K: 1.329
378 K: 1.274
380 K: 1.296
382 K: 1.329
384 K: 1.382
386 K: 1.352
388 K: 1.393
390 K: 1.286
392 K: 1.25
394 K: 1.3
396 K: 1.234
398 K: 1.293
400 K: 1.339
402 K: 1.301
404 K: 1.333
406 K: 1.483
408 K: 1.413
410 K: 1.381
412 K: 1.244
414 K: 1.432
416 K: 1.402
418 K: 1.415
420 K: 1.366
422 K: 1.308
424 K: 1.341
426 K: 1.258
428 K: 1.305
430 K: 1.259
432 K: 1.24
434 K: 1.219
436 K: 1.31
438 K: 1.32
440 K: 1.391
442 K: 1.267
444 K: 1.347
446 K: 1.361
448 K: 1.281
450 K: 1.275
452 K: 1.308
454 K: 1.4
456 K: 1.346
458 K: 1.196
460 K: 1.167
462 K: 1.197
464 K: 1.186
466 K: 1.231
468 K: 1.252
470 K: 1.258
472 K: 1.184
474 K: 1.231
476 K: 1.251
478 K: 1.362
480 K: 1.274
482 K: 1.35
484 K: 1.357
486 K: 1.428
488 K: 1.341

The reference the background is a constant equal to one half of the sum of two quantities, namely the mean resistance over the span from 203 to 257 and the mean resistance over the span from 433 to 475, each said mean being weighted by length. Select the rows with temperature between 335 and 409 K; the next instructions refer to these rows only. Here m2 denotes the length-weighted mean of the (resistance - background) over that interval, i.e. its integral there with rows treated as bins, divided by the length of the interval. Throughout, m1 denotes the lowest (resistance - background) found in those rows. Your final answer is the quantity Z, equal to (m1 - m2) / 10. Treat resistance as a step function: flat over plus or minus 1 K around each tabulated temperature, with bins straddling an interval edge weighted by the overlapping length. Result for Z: -0.0225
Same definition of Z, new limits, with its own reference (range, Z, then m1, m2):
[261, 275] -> -0.0065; -0.39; -0.32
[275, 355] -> -0.0122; -0.29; -0.17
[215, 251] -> -0.0144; -0.12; 0.03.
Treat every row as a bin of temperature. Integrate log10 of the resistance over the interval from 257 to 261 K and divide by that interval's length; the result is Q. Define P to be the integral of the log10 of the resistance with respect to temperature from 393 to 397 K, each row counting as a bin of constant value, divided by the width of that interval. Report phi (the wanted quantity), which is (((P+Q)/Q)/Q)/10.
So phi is 2.77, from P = 0.10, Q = 0.08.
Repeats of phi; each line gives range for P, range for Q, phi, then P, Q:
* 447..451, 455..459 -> 1.96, 0.11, 0.10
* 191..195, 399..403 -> 1.94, 0.16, 0.12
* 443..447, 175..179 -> 0.84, 0.13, 0.20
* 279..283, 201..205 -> 1.10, 0.10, 0.15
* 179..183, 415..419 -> 1.53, 0.19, 0.15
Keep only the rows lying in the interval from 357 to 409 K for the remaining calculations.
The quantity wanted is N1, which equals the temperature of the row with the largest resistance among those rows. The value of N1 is 406 K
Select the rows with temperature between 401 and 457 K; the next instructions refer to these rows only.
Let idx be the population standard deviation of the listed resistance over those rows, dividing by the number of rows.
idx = 0.065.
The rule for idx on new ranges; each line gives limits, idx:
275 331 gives 0.058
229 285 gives 0.184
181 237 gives 0.095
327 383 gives 0.078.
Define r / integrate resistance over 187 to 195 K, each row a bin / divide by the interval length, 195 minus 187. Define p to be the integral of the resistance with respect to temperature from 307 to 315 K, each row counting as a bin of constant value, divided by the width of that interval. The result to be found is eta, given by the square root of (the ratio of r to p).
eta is 1.15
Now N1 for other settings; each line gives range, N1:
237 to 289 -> 248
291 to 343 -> 306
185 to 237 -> 186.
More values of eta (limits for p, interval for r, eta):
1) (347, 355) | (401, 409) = 1.08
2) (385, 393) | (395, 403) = 0.99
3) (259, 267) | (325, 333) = 1.06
